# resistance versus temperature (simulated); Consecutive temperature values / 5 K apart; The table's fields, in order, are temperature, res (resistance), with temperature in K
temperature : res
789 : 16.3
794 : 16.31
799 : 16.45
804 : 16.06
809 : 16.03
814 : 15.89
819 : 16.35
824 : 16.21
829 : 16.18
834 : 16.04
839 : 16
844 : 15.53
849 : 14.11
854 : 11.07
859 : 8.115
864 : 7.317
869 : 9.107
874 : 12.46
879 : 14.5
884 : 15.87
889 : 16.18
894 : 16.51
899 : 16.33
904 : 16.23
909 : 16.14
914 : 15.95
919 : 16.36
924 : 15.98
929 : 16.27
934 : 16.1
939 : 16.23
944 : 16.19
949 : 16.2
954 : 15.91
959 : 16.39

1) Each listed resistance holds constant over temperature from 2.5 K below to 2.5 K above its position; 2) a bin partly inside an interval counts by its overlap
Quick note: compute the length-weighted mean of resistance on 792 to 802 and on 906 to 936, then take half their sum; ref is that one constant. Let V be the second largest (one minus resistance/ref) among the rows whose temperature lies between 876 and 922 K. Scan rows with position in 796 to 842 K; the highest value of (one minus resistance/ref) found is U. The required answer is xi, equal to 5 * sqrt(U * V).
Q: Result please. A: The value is 0.11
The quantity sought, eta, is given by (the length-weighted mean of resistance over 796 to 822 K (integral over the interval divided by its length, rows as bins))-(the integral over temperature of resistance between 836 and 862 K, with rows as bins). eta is -320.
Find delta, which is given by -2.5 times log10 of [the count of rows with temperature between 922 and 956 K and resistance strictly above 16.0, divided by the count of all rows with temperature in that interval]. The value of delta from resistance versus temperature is 0.37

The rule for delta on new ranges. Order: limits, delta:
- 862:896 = 1.36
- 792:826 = 0.17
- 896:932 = 0.37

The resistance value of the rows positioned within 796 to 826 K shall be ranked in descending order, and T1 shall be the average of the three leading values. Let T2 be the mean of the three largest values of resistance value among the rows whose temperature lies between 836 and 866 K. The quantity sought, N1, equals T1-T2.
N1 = 1.1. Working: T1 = 16.34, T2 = 15.21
